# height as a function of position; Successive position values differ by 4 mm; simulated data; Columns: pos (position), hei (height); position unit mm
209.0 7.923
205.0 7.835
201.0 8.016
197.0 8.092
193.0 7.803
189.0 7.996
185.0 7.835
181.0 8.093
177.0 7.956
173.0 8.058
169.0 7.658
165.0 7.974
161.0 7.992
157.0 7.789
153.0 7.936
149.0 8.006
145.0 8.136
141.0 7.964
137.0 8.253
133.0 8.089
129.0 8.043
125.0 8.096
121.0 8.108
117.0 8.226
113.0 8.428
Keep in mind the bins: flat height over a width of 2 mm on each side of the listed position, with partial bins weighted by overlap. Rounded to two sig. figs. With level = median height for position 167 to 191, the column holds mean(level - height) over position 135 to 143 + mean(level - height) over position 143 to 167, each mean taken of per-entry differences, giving -0.13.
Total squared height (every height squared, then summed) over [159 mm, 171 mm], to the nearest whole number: 186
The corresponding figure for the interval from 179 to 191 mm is 191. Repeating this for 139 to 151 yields 194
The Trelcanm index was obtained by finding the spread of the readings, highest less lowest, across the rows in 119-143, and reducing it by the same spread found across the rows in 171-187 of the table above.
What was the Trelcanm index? 0.031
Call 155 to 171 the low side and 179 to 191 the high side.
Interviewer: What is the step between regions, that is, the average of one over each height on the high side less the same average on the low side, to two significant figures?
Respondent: -0.0020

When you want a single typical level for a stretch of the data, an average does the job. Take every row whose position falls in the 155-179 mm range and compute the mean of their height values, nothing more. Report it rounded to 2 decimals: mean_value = 7.90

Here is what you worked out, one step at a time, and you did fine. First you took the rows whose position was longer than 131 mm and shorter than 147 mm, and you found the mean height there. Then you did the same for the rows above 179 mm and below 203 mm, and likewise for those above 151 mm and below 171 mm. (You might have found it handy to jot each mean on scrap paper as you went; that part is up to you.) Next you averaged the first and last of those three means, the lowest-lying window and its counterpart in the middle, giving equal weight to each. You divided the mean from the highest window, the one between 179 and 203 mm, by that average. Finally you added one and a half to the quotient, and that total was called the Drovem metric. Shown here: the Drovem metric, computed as 2.50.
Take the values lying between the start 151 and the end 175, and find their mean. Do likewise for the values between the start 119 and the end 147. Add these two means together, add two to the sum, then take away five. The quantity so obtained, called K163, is 13.0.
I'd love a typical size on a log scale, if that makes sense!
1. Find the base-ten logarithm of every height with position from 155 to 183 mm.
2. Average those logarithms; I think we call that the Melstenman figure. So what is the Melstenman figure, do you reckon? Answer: 0.899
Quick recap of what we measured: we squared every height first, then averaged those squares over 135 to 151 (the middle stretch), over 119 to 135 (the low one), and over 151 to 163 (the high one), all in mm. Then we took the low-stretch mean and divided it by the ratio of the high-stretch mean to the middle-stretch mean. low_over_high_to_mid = 68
